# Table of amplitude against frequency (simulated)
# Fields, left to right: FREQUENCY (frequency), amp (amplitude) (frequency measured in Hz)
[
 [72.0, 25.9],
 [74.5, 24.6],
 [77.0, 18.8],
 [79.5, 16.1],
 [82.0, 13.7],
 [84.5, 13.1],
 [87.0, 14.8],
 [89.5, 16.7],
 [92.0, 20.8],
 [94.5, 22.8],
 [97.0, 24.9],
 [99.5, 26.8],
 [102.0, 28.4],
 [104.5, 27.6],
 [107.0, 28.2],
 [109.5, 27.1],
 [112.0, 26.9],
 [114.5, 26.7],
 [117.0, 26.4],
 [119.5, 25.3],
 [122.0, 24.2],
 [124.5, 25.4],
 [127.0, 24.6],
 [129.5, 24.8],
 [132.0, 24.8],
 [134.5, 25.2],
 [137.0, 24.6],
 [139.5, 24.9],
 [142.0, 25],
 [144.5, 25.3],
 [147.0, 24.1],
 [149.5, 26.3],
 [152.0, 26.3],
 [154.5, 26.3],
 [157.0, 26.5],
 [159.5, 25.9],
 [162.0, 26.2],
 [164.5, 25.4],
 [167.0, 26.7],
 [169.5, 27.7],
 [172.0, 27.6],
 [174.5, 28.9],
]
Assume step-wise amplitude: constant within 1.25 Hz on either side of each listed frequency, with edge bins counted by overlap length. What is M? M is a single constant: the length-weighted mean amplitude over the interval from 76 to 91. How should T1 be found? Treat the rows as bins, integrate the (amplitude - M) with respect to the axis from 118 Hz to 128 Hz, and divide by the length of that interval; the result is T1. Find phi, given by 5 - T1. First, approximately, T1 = 9.4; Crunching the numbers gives -4.4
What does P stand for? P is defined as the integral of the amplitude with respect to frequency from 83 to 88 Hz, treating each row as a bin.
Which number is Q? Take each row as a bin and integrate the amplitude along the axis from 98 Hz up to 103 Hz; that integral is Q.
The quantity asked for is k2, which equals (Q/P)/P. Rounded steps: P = 69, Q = 137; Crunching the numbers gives 0.028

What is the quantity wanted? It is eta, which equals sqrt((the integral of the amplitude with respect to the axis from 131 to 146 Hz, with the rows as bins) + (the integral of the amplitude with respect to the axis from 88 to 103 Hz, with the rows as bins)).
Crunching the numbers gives 26.9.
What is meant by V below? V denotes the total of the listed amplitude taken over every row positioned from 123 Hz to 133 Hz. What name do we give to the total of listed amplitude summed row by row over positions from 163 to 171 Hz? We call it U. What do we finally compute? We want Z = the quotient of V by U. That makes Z 1.2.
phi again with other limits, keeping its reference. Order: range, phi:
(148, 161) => -5.7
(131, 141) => -4.3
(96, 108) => -6.6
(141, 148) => -4.3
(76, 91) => 5.0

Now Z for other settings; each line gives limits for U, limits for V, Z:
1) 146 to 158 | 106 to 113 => 0.6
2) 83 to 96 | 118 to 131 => 1.4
